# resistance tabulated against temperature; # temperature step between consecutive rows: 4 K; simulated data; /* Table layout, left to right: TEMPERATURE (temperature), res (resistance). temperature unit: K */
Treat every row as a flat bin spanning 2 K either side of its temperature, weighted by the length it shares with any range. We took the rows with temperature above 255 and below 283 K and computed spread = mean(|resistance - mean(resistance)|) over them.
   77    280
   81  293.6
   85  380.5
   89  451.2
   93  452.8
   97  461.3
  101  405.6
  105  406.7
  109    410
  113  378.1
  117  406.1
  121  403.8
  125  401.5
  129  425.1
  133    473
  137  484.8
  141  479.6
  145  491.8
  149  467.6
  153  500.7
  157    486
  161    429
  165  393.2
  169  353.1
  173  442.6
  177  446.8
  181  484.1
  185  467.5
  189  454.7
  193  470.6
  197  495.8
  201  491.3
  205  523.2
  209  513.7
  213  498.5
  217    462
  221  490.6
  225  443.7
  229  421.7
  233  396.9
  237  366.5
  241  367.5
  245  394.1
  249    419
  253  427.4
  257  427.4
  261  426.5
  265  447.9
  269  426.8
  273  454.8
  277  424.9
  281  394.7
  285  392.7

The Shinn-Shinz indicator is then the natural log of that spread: 2.5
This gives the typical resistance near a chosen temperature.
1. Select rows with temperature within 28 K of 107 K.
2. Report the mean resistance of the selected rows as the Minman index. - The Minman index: 411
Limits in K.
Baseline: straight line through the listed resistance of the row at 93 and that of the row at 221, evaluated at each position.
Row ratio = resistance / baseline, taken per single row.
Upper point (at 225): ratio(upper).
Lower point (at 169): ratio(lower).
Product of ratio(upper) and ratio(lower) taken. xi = 0.67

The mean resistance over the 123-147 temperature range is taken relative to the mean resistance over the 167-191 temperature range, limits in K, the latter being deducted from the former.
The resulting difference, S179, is 18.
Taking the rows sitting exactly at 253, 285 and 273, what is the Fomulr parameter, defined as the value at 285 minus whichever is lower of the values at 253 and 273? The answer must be -35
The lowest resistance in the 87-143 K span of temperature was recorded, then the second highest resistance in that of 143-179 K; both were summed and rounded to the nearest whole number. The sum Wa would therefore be 870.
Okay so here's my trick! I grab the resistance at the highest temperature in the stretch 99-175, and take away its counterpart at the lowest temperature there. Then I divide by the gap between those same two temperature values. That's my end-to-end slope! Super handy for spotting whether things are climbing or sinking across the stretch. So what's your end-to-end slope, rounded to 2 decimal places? 0.51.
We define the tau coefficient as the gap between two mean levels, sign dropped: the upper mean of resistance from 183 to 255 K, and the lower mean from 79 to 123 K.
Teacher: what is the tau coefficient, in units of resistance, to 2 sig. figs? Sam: 46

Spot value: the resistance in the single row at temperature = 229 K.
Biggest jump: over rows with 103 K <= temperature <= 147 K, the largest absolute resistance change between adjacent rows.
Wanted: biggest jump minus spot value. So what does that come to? -374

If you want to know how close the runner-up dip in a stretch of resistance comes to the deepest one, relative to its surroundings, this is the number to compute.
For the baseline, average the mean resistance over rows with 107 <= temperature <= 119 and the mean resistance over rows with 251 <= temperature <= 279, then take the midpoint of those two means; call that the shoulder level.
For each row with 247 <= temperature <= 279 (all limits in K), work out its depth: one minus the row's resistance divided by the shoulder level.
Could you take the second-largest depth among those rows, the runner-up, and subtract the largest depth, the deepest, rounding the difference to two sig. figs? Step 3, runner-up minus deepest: -0.014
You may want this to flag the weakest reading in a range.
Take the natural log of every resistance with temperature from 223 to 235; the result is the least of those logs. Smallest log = 5.98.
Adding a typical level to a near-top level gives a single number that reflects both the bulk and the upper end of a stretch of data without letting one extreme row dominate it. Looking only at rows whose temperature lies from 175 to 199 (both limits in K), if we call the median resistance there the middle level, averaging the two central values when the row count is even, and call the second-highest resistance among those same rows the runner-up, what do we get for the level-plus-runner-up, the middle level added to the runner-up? 953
